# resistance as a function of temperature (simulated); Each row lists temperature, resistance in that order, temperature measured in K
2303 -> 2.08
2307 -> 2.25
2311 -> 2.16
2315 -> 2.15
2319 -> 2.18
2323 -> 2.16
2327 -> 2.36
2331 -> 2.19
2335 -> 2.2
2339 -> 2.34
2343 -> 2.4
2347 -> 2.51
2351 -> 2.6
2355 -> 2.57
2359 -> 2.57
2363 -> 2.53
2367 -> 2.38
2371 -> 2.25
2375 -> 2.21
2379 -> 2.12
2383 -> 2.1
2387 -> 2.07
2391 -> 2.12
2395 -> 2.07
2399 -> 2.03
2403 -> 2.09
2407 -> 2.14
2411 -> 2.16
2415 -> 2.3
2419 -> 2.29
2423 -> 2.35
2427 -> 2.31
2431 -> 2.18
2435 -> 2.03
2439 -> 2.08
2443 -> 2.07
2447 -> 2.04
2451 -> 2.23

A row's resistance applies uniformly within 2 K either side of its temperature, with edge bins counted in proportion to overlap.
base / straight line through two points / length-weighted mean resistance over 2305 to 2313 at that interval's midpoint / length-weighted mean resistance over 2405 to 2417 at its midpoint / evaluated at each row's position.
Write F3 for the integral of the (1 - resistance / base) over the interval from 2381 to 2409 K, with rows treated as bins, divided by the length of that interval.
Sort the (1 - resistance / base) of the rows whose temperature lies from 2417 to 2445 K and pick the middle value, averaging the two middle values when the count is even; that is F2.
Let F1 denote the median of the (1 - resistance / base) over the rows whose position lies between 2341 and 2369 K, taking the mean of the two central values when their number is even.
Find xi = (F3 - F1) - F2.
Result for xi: 0.19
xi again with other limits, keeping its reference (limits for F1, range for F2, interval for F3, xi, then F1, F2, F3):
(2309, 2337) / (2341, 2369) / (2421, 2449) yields 0.16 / 0.01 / -0.149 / 0.02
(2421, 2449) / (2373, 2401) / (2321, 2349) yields -0.15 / 0.05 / 0.046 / -0.05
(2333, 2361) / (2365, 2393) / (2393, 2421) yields 0.12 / -0.14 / 0.037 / 0.02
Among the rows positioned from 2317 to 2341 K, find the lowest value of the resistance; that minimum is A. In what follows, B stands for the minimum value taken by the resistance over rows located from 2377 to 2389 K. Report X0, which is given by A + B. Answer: 4.23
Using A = 2.16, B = 2.07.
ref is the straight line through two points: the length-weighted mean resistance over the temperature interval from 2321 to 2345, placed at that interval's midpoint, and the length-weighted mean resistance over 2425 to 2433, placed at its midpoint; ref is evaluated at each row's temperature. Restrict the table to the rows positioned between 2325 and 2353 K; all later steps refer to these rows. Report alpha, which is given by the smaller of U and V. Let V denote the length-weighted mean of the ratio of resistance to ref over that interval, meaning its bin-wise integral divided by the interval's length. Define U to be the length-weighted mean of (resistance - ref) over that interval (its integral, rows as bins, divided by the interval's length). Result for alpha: 0.10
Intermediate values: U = 0.10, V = 1.04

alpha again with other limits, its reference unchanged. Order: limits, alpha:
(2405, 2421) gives -0.03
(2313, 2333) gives -0.07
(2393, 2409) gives -0.17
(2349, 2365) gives 0.30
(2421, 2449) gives -0.09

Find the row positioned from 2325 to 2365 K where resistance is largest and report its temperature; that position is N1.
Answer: 2351 K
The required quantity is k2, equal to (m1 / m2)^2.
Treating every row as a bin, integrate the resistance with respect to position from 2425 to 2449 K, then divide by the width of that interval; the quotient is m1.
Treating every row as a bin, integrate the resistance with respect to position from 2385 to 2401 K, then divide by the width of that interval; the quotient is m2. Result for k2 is 1.0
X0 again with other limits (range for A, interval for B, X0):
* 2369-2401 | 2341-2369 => 4.41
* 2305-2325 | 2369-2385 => 4.25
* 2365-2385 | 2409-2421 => 4.26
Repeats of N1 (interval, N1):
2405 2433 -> 2423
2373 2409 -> 2375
